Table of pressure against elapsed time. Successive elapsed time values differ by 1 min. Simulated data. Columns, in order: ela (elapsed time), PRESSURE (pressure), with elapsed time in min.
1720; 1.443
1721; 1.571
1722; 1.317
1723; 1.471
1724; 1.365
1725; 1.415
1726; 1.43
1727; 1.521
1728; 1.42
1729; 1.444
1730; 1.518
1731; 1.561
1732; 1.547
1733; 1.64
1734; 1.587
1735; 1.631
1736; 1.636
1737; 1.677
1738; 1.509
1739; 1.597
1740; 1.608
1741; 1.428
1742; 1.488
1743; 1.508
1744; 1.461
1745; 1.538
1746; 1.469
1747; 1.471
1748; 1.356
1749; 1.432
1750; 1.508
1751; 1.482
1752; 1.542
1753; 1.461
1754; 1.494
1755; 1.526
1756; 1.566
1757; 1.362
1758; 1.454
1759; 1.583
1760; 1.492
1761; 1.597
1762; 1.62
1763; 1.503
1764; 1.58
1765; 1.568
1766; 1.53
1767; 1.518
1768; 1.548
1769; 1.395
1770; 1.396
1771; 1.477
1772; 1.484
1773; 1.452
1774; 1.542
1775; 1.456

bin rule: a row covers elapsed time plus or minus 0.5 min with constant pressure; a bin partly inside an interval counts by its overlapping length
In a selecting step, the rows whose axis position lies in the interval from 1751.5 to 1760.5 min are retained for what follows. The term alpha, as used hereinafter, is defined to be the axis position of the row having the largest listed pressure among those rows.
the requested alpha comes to 1759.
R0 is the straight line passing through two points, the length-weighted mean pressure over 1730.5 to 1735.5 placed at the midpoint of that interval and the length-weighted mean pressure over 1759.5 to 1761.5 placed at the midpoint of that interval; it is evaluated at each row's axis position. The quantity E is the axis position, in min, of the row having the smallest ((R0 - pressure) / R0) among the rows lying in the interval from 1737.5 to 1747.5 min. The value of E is 1740 min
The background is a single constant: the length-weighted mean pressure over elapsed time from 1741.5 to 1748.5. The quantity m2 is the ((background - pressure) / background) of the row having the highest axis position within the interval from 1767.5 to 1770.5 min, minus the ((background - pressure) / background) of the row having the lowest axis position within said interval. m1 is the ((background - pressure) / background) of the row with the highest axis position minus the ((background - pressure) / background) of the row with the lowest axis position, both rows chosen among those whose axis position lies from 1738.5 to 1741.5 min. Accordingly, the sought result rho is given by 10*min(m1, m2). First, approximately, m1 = 0.11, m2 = 0.10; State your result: 1.0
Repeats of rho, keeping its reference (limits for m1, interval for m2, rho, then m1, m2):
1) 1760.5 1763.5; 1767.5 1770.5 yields 0.6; 0.06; 0.10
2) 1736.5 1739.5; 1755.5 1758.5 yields 0.5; 0.05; 0.08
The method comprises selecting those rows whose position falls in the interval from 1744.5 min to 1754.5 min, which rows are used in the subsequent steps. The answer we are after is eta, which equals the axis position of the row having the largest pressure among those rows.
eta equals 1752 min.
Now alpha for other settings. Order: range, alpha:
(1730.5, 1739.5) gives 1737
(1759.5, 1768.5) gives 1762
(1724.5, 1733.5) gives 1733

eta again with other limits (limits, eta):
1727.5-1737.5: 1737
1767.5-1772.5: 1768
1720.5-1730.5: 1721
